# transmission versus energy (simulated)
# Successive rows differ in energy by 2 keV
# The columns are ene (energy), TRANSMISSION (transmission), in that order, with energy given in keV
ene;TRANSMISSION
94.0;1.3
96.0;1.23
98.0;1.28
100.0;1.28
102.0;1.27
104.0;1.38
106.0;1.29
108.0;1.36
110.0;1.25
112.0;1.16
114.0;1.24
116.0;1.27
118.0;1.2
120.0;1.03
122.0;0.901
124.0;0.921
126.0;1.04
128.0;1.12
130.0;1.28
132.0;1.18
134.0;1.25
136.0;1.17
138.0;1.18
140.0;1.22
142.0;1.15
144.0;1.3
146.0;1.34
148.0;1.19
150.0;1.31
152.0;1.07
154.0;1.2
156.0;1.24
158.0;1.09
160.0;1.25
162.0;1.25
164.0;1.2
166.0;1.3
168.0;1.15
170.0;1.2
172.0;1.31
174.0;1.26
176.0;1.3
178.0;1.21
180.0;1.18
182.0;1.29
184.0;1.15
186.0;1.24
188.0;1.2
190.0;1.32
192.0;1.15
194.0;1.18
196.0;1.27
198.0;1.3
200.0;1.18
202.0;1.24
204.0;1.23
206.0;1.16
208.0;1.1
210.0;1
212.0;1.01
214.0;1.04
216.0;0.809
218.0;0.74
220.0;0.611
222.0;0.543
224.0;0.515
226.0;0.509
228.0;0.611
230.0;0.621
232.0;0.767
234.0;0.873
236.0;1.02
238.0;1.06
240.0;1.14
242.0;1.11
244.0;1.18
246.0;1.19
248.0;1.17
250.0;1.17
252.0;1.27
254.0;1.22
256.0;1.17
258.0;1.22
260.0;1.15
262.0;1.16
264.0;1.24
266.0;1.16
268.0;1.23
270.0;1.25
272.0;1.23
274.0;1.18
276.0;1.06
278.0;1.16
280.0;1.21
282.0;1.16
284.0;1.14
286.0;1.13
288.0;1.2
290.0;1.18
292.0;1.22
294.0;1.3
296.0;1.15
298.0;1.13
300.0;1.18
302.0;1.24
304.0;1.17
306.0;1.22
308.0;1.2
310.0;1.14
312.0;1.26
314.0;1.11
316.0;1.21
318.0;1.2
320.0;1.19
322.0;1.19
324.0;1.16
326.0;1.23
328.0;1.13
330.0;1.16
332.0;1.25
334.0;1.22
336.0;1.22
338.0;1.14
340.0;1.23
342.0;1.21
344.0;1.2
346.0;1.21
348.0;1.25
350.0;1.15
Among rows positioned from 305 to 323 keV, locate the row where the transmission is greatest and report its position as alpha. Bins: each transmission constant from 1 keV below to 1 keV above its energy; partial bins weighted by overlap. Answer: 312.0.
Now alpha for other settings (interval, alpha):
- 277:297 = 294.0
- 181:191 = 190.0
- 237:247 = 246.0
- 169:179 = 172.0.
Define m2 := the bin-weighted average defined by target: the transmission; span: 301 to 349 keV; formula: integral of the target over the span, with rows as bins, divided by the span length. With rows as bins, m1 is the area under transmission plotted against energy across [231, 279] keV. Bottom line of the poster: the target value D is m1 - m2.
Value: 53.6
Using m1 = 55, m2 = 1.20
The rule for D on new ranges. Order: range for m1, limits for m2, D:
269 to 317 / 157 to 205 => 55.6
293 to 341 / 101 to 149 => 56.1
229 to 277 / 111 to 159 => 52.5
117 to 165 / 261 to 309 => 55.0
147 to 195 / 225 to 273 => 57.4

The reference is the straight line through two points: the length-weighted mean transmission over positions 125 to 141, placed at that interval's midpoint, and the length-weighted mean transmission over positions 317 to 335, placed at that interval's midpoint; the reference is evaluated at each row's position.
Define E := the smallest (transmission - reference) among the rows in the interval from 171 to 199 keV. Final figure -0.03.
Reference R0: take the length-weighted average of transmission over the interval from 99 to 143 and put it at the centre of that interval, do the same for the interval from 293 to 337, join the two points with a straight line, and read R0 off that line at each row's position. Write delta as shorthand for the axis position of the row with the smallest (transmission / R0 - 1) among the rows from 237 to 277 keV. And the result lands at 276.0 keV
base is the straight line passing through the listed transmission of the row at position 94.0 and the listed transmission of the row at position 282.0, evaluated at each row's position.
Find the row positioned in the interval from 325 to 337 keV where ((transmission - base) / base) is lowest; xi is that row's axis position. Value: 328.0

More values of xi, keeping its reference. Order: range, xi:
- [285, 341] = 286.0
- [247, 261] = 260.0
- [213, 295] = 226.0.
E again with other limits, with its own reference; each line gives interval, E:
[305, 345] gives -0.08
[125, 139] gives -0.14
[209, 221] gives -0.57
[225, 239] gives -0.68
